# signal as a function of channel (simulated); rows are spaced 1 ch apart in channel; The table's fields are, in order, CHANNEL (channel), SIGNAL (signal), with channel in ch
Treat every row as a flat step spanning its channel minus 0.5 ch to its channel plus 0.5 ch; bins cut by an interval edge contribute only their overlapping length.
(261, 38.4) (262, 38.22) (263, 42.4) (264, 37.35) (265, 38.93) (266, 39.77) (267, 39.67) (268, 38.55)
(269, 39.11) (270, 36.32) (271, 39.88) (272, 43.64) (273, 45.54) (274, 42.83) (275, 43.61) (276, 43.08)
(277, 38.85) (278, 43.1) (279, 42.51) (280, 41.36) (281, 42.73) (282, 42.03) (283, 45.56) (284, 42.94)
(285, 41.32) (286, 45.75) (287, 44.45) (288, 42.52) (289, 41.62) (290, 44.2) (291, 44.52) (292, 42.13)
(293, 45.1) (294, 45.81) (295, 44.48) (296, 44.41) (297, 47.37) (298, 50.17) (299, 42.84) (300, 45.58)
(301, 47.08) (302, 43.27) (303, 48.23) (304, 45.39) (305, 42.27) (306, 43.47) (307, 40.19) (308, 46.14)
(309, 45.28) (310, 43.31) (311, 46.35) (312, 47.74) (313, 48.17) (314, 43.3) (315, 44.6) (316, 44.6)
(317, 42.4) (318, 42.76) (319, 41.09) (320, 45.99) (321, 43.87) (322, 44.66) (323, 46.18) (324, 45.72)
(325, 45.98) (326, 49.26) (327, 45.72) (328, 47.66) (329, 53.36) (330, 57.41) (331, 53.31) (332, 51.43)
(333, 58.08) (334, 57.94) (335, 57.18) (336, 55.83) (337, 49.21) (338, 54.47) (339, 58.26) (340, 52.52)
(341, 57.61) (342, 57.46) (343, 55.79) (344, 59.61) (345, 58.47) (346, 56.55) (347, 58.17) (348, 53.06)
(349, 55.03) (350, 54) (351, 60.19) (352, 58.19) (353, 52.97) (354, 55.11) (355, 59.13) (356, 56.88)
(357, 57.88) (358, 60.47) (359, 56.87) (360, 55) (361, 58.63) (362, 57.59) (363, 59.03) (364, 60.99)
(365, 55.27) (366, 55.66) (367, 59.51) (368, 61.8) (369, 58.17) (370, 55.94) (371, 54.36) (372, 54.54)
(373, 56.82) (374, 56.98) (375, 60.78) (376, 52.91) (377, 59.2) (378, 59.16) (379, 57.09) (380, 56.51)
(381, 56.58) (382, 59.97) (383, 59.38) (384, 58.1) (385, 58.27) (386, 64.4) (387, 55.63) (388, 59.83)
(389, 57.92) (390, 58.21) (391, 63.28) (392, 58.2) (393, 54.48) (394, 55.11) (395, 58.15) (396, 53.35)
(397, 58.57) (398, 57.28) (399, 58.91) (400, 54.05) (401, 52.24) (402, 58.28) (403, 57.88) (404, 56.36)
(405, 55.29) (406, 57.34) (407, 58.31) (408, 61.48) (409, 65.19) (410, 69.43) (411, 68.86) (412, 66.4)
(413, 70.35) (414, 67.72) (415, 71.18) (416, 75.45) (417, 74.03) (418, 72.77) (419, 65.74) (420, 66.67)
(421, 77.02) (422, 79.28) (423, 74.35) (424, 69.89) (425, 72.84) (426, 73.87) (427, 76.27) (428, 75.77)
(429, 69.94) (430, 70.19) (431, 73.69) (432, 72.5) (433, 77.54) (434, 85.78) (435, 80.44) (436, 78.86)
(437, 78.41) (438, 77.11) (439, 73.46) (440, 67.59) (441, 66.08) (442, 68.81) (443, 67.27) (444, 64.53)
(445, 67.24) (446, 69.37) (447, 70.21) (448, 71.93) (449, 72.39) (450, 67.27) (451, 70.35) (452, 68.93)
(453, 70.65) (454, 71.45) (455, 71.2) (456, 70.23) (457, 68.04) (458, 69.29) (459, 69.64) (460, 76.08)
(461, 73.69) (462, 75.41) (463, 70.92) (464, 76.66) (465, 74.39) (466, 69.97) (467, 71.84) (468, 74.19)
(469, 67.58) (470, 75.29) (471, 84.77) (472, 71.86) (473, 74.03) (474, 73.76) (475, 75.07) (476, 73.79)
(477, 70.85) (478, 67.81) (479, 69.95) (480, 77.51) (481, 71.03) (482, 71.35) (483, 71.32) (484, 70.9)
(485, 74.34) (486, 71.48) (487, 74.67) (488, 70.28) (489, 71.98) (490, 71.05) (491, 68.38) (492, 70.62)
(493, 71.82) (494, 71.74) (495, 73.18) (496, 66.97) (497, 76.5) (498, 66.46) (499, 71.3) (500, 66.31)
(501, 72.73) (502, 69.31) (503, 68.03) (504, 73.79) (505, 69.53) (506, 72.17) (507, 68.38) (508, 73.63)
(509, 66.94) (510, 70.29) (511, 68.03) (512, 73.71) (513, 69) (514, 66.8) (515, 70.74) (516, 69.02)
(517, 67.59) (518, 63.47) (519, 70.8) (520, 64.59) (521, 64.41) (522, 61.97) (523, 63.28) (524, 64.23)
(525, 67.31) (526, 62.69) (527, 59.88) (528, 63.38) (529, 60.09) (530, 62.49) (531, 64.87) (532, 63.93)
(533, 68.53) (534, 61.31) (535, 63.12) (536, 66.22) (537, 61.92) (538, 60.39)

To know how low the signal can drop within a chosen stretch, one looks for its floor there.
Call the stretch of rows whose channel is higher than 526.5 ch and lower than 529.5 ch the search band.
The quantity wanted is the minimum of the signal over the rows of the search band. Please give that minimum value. 59.88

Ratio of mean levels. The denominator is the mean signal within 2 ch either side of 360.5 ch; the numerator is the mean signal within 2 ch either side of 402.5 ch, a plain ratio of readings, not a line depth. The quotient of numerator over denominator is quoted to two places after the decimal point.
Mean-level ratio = 0.99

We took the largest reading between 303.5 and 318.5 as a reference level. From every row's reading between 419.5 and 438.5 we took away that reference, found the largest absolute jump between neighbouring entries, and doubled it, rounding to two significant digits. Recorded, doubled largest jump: 21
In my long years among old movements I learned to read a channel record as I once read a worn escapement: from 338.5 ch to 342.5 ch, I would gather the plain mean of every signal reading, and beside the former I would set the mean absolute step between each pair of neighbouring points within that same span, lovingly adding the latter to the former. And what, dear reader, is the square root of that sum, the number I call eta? 7.75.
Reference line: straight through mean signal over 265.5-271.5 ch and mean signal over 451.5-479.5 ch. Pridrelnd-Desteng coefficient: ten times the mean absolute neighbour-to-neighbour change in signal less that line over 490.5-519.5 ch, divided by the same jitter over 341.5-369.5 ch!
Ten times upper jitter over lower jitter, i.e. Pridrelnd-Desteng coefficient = 15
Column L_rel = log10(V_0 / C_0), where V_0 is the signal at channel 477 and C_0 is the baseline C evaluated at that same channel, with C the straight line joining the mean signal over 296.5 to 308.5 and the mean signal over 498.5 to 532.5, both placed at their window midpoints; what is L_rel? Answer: 0.050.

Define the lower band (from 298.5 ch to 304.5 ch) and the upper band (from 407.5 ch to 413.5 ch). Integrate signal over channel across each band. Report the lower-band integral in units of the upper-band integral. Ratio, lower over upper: 0.68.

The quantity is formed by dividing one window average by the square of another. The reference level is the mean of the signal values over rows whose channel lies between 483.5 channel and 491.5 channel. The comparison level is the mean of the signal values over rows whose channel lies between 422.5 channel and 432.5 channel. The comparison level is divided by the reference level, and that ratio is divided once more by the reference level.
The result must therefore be 0.014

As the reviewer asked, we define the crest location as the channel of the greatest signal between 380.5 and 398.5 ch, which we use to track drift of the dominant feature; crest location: 386 ch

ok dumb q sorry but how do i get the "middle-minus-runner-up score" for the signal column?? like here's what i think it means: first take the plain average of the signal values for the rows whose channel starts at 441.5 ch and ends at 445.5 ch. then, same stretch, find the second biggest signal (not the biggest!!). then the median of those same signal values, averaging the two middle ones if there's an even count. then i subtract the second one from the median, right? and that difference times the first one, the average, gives -1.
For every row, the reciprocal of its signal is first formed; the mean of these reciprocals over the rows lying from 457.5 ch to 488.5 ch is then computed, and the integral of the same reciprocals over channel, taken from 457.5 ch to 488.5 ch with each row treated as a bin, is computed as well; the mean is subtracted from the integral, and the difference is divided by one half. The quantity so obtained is 0.82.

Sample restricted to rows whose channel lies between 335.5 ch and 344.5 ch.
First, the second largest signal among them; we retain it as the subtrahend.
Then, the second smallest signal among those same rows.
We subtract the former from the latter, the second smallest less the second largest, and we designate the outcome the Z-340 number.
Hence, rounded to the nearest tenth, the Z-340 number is -5.7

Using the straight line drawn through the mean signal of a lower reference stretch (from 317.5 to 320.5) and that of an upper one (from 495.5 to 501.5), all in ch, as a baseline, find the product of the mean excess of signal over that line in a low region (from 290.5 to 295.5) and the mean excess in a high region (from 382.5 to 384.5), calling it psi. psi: 29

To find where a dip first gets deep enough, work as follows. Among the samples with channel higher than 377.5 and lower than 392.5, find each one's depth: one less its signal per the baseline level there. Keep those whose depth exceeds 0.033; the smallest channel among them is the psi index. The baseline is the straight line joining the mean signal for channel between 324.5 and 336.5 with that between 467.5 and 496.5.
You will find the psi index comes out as 380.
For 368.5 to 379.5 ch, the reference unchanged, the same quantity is 370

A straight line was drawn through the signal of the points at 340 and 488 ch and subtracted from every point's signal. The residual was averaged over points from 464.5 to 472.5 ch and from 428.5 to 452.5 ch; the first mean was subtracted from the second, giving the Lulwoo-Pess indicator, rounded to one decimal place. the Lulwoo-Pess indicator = 1.7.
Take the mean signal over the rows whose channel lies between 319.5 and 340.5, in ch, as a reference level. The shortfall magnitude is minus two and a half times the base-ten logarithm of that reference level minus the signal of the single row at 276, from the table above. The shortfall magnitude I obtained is -2.3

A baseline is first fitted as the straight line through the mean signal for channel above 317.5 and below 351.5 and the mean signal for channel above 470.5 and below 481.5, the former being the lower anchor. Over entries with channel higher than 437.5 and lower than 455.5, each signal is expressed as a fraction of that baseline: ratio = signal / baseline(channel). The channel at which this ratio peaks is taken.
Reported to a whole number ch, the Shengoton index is 438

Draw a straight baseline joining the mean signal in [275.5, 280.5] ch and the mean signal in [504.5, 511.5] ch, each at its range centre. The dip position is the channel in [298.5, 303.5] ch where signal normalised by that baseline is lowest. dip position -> 299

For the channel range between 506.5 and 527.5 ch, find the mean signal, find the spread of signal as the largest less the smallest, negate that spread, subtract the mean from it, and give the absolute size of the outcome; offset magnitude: 81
